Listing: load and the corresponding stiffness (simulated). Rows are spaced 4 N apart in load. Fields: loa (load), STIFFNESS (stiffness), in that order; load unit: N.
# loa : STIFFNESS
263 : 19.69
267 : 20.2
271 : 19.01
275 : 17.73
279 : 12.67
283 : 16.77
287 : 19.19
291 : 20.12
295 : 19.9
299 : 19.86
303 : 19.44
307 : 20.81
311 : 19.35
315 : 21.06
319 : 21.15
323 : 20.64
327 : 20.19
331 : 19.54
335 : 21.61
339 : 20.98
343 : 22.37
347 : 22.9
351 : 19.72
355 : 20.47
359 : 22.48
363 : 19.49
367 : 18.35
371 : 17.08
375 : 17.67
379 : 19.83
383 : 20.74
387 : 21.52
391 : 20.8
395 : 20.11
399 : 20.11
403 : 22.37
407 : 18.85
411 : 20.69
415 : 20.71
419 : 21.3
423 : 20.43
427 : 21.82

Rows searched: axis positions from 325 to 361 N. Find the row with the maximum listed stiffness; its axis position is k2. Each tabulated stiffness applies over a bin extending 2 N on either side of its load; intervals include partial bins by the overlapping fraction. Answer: 347 N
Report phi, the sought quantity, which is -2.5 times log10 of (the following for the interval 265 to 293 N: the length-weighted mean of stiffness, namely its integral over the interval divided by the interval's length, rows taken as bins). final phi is -3.14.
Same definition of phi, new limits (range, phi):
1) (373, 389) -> -3.25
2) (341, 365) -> -3.32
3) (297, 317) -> -3.26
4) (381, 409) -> -3.29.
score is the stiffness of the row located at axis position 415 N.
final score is 20.71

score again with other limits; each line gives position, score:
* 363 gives 19.49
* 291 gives 20.12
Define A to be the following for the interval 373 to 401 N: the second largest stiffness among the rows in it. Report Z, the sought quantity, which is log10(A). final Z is 1.32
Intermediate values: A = 20.8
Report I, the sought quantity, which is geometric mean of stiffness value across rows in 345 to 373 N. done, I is 20.0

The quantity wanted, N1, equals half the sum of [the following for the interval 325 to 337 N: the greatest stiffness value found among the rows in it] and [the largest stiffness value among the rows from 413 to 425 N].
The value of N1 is 21.5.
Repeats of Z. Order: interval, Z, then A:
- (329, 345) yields 1.33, 21.61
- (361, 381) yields 1.29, 19.49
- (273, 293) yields 1.28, 19.19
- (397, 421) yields 1.33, 21.3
